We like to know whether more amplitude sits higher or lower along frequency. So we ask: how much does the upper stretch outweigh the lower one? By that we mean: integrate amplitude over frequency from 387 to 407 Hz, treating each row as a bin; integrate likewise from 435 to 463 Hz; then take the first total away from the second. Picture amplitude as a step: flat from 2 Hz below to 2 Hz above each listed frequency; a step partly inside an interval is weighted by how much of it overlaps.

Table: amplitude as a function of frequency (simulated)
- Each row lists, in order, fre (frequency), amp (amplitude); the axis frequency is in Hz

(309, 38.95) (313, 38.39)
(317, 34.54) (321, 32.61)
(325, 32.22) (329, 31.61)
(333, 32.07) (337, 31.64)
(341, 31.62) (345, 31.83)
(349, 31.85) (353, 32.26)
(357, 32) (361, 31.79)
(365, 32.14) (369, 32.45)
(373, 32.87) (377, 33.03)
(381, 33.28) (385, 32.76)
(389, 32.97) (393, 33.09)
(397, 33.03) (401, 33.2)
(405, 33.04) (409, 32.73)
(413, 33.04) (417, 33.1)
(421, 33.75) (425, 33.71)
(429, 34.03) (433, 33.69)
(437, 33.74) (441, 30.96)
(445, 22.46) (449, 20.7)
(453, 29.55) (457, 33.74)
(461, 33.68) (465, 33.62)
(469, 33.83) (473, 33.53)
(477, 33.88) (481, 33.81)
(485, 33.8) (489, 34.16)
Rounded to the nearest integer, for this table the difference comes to 158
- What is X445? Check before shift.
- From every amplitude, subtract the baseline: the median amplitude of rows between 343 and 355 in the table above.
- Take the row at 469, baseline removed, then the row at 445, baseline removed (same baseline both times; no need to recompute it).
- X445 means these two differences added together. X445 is -7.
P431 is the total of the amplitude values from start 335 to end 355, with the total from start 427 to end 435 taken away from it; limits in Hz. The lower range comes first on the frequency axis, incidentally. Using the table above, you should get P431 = 91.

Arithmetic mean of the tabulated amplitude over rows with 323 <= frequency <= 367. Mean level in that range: 31.9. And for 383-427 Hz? 33.1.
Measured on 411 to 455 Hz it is 30.8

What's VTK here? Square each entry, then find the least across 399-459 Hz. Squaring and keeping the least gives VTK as 428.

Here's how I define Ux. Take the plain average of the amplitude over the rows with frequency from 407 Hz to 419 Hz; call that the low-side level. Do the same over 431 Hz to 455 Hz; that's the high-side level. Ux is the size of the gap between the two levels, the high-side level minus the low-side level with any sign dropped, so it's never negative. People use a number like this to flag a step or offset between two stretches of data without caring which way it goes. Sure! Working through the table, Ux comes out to 4.4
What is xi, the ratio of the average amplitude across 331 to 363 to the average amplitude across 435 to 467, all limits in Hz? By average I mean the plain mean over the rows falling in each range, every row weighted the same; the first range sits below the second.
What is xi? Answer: 1.07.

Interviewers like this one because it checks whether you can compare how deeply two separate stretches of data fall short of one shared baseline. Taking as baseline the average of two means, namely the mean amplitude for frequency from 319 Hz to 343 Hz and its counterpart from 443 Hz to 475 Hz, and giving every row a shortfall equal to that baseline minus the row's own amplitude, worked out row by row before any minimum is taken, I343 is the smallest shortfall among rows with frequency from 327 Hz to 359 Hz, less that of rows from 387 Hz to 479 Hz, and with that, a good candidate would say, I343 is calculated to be 1.8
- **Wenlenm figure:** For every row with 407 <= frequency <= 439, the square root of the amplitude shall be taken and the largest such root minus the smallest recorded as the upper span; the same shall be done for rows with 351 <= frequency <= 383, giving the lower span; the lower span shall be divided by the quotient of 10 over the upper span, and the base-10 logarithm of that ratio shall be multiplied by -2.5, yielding 7.08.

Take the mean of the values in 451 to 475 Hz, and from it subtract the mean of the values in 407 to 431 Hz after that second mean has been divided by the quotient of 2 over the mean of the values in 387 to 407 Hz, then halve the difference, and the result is -260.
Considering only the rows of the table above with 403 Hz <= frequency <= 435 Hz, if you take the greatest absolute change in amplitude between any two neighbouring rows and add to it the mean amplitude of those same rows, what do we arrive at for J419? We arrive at 34.0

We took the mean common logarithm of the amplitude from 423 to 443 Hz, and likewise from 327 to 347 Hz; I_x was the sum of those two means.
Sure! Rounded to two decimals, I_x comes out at 3.02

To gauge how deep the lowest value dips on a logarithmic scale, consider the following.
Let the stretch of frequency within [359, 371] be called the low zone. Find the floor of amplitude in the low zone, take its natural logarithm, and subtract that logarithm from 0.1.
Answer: -3.36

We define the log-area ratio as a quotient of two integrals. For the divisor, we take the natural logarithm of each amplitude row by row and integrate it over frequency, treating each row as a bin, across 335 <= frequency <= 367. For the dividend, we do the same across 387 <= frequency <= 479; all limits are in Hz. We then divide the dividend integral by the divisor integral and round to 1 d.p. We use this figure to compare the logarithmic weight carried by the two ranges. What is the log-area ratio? 2.9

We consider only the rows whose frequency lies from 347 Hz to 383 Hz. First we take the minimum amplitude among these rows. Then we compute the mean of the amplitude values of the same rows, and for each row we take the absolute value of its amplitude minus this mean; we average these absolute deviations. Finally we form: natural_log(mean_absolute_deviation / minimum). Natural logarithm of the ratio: -4.27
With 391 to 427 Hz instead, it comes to -4.90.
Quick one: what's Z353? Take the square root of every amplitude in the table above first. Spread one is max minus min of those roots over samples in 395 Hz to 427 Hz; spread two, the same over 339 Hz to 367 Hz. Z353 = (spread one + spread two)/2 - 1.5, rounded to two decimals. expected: -1.43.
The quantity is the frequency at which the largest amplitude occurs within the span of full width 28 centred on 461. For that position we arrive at 469 Hz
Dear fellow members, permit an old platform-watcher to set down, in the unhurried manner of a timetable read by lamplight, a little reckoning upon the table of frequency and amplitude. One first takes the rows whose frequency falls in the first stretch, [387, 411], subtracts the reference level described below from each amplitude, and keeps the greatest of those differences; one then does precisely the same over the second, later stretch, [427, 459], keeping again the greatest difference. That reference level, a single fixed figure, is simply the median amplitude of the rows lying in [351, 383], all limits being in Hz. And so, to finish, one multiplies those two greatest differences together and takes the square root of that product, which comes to 1.19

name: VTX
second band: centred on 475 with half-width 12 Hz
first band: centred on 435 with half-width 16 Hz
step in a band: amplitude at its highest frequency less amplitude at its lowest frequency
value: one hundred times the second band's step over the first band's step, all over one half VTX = -3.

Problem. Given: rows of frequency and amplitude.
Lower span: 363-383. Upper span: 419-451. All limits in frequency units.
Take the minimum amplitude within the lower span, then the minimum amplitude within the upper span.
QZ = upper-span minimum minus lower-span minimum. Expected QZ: -11.4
